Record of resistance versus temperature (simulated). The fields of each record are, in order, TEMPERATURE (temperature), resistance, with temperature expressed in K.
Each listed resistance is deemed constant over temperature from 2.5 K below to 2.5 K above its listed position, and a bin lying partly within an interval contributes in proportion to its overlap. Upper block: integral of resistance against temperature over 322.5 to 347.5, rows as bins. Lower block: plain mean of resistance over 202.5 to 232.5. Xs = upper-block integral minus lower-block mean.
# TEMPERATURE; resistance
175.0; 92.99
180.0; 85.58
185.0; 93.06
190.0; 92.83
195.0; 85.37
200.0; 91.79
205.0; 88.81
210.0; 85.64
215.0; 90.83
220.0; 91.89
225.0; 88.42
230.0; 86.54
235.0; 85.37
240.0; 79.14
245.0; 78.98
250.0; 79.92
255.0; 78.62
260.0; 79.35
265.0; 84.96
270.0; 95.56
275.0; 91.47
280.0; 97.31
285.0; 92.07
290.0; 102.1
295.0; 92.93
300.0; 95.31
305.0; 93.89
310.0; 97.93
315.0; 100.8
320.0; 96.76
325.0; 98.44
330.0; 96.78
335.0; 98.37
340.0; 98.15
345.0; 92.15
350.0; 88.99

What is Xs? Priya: 2331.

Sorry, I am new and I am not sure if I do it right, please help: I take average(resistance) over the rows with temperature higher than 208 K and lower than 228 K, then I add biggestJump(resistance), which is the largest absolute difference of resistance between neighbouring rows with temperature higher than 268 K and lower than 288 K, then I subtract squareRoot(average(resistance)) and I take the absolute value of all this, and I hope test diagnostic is 85.6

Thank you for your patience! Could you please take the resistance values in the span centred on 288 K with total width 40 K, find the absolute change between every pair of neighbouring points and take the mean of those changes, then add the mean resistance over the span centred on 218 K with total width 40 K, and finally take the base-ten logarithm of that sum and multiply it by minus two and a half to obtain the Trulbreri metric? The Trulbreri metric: -4.93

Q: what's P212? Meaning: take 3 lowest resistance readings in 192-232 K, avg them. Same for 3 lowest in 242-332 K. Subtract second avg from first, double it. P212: 14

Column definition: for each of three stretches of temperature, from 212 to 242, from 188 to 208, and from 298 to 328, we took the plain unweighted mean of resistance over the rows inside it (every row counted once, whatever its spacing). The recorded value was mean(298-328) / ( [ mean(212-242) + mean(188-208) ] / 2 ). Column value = 1.10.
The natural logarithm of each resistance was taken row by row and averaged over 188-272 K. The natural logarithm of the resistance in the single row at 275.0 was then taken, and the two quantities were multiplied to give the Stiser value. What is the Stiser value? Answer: 20.1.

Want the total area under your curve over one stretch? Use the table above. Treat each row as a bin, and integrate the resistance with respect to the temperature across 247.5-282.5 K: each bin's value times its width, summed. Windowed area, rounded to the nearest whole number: 3036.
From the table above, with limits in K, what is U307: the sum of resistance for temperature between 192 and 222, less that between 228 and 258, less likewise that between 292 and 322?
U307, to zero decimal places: -532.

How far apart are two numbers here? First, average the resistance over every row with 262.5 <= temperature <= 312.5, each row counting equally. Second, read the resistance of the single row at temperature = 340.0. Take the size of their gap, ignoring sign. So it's 4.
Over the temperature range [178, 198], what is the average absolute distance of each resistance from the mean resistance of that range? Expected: 3.7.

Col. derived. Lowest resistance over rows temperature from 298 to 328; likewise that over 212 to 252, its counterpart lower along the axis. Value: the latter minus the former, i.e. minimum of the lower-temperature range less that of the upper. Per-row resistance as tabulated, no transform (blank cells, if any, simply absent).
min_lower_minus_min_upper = -15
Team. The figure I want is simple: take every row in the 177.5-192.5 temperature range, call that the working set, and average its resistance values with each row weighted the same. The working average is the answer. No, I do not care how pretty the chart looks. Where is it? 90.5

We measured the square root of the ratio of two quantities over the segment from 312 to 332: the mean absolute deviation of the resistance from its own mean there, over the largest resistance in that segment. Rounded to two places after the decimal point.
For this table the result 0.12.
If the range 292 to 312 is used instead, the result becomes 0.13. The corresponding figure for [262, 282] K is 0.21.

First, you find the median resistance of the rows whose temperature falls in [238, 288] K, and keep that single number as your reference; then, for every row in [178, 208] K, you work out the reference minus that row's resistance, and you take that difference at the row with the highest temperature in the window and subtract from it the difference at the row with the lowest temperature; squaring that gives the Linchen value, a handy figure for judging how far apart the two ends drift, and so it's 10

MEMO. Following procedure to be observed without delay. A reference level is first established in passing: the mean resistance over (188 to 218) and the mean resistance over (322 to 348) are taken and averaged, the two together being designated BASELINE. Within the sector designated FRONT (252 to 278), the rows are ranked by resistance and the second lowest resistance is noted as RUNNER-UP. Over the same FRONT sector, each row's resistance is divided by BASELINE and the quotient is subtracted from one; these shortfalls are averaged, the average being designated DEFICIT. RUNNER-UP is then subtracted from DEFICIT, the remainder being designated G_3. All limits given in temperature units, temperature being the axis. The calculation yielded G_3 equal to -79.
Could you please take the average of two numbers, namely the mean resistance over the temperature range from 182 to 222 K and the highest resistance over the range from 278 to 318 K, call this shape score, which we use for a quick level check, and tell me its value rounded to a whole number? 96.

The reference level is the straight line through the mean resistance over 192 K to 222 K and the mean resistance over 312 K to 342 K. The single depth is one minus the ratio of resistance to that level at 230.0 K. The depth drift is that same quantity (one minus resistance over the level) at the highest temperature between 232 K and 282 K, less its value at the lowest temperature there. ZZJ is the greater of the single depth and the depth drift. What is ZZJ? 0.047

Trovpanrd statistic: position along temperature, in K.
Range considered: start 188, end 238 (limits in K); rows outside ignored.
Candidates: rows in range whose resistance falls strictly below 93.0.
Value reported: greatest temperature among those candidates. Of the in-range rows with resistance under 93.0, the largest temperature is 235.0 K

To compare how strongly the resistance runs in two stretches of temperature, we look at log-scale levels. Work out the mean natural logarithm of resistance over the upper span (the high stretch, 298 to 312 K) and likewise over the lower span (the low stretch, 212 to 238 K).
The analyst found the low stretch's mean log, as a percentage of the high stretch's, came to 98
